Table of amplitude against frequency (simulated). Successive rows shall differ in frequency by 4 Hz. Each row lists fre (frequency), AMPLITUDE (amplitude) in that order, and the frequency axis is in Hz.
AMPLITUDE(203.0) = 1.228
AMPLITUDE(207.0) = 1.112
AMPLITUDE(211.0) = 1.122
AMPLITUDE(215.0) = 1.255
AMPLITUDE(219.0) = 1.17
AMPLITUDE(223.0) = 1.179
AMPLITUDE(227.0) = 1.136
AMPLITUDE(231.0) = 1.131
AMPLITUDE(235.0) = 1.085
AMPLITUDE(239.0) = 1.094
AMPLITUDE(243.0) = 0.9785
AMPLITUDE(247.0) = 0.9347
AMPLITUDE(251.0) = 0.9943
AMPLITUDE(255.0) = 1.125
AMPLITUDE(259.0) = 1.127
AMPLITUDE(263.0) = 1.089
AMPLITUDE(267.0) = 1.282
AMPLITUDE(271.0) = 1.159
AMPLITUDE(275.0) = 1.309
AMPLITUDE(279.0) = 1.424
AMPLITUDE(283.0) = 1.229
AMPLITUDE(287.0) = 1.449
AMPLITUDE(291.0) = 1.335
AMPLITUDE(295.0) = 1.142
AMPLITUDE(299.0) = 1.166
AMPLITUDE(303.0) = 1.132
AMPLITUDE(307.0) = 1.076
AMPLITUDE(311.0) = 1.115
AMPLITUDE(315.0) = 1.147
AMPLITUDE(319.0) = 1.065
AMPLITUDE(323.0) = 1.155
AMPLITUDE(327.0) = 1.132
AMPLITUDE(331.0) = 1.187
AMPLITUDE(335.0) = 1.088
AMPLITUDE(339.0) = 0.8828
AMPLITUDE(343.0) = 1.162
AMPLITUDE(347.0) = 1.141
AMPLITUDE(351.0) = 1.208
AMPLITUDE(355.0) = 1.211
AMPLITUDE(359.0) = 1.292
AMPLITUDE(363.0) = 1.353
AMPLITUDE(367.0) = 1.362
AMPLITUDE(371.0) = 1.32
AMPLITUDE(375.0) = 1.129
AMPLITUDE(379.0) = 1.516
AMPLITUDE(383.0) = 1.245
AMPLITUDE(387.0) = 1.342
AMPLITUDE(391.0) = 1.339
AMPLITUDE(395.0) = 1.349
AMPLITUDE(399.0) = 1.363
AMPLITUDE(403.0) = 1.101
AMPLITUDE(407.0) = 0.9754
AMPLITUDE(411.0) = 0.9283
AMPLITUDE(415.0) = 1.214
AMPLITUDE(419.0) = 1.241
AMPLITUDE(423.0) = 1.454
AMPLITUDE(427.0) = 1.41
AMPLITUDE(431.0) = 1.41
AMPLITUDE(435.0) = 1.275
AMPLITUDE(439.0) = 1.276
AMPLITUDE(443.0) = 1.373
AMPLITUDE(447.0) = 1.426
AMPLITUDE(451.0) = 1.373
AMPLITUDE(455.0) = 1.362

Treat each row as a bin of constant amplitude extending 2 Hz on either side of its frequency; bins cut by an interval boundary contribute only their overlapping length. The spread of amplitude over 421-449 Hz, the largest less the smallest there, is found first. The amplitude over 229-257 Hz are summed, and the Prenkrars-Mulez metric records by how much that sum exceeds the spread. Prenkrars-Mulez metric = 7.16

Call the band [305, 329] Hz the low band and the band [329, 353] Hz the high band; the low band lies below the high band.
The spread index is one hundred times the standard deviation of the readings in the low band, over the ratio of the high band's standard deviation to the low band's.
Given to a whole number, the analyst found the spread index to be 1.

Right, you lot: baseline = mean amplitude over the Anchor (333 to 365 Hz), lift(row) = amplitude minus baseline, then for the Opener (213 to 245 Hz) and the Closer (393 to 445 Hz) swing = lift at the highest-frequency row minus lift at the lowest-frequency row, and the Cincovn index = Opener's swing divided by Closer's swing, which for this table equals -12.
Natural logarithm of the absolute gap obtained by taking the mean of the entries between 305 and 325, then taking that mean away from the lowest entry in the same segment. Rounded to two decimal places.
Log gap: -3.07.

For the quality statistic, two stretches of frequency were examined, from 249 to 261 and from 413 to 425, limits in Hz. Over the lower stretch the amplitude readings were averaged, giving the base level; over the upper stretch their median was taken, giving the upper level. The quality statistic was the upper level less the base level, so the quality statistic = 0.16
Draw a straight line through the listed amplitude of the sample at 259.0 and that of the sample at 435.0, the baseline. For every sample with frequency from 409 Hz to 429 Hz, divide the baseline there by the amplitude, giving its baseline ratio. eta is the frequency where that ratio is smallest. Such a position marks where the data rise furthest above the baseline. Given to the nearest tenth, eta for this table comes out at 423.0 Hz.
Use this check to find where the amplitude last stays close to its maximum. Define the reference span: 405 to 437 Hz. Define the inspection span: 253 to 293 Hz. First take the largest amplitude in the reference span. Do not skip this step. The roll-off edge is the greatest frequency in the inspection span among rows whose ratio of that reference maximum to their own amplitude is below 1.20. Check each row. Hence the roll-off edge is 291.0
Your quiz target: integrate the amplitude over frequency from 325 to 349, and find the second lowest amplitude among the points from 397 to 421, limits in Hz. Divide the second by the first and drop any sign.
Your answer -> 0.0370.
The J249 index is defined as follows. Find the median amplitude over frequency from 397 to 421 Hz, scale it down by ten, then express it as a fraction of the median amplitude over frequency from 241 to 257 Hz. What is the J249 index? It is 0.117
